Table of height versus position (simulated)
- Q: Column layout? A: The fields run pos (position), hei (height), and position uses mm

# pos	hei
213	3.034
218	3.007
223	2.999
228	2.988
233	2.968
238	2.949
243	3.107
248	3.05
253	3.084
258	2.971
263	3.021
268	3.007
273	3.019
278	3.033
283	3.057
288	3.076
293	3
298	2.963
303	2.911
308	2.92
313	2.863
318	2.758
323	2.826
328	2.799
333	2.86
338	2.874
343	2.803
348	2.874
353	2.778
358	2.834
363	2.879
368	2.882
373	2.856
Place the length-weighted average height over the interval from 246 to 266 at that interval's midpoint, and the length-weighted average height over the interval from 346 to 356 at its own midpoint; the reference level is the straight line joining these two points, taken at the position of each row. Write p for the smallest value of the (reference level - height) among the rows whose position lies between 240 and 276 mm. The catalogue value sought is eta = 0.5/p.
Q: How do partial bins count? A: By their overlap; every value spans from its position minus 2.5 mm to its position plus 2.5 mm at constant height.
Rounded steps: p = -0.05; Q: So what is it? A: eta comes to -10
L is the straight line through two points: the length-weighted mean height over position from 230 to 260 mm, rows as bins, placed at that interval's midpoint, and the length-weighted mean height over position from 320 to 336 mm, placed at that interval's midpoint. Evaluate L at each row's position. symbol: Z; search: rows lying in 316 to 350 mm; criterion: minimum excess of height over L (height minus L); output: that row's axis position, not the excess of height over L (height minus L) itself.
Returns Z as 318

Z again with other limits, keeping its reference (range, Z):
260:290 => 268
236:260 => 238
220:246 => 238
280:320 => 318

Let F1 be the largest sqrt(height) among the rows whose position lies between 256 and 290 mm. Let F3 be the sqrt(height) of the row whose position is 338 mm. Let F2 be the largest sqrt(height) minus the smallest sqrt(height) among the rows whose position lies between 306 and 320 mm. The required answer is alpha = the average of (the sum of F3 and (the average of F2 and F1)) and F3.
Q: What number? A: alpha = 2.15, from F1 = 1.75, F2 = 0.048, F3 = 1.695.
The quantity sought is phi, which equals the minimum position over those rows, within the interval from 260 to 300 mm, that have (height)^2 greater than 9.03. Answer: 263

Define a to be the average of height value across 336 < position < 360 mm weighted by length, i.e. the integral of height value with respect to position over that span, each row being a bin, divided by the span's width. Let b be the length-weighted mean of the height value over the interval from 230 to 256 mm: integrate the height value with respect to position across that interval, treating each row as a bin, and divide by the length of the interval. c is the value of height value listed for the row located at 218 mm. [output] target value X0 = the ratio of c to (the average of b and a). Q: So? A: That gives 1.03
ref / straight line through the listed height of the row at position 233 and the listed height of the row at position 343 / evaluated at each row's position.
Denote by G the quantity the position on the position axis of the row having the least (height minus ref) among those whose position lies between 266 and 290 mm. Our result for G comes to 268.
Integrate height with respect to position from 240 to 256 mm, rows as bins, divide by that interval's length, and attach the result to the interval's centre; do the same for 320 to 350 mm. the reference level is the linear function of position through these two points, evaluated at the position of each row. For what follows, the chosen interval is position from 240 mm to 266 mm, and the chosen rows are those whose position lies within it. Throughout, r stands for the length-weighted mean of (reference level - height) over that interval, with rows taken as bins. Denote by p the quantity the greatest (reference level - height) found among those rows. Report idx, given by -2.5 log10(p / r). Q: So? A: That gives -1.7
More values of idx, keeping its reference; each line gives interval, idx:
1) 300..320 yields -1.3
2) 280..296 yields 0.5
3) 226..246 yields -0.4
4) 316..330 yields -0.6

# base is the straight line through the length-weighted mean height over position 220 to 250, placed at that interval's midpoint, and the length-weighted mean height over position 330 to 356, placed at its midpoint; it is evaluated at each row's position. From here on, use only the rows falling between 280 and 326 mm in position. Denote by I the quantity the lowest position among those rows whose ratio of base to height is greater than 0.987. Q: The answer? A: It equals 303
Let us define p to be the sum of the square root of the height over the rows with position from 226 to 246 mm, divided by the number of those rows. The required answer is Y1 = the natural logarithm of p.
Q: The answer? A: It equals 0.550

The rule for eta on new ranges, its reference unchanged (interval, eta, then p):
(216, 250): -10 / -0.05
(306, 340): -23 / -0.02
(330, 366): -6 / -0.08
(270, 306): -4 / -0.12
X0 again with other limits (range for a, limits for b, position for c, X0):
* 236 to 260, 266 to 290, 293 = 0.99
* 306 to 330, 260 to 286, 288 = 1.05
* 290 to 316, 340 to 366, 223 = 1.04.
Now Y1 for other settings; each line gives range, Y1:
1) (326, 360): 0.520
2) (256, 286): 0.552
